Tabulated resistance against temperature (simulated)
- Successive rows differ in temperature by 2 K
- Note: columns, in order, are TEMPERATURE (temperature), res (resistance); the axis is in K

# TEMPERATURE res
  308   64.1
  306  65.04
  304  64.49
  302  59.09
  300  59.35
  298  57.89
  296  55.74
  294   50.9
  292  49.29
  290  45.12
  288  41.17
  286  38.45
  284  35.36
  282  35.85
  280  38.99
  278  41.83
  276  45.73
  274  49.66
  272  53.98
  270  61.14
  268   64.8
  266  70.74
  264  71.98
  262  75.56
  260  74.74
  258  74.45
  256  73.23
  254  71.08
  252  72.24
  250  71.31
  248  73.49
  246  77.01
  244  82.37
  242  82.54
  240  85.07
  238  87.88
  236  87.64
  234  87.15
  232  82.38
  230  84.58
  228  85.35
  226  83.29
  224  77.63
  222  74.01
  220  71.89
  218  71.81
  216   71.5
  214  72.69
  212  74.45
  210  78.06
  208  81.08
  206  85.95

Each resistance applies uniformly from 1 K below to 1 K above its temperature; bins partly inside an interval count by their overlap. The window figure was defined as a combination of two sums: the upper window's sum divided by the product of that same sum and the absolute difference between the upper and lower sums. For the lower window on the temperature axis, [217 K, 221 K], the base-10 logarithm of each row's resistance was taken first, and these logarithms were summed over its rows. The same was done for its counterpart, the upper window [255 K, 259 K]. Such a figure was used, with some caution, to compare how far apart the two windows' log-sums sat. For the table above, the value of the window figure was 42.2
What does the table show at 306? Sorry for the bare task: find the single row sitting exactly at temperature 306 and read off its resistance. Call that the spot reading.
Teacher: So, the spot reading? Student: 65.04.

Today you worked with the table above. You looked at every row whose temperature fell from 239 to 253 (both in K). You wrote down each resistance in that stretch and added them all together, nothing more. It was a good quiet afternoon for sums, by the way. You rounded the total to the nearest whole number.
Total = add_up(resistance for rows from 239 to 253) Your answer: 544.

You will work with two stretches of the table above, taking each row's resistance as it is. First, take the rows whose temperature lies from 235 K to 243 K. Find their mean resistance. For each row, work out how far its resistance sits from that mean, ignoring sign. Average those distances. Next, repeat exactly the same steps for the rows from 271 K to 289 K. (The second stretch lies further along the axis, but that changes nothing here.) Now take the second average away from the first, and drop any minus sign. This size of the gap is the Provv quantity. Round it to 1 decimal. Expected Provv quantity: 3.0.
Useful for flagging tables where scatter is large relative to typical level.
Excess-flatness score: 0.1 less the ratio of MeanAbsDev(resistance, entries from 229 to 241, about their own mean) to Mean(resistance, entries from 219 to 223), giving 0.076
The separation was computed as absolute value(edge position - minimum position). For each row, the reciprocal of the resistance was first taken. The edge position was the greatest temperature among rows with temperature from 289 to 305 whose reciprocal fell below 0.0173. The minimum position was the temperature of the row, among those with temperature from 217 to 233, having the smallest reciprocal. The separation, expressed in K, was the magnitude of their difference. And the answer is 76 K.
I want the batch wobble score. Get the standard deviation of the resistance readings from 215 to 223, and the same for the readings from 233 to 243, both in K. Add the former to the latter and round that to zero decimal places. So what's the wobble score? 3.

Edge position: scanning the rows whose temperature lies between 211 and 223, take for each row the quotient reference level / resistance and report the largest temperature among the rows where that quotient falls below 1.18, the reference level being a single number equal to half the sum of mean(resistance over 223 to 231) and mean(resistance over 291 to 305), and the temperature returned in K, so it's 222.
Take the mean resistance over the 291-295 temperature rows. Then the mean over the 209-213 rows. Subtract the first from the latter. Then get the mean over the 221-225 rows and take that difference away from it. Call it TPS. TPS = 50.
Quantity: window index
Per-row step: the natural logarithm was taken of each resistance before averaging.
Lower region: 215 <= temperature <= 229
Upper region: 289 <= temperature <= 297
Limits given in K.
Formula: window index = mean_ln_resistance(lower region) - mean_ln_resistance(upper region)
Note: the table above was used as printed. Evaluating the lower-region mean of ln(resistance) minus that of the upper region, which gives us 0.4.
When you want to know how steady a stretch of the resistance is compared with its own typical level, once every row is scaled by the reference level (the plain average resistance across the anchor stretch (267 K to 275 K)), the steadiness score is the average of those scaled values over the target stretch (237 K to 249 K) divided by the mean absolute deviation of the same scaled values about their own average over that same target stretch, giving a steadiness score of 20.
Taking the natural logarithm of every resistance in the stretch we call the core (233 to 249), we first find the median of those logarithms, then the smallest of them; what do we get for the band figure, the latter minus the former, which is -0.13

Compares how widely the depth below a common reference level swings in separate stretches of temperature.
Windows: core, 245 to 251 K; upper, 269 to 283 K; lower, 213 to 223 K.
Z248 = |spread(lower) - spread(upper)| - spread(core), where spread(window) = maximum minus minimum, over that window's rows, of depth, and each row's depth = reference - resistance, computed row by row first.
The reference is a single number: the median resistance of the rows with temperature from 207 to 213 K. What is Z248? 17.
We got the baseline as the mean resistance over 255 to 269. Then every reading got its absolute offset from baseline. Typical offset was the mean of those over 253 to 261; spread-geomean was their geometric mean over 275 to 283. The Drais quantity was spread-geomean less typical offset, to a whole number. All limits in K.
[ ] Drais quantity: 30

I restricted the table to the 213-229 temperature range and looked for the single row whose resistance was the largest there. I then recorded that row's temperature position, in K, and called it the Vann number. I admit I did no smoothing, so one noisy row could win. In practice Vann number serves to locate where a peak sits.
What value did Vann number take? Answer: 228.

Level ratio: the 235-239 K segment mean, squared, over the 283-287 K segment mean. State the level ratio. 209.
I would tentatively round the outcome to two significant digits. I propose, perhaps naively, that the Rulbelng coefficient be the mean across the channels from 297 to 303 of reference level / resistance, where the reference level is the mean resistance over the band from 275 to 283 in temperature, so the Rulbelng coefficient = 0.69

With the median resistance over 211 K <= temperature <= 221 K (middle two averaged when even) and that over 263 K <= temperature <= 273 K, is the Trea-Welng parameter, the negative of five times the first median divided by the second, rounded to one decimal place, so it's -5.5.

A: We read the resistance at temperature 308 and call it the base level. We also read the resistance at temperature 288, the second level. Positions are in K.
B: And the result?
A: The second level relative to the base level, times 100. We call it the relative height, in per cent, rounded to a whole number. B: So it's 64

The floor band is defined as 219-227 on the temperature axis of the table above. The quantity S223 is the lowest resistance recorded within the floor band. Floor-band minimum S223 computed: 71.89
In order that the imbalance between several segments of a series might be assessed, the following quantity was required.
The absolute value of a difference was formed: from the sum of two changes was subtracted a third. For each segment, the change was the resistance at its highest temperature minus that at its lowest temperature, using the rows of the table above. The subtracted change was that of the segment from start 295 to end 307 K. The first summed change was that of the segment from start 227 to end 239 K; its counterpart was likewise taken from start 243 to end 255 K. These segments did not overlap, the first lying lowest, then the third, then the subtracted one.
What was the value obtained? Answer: 18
